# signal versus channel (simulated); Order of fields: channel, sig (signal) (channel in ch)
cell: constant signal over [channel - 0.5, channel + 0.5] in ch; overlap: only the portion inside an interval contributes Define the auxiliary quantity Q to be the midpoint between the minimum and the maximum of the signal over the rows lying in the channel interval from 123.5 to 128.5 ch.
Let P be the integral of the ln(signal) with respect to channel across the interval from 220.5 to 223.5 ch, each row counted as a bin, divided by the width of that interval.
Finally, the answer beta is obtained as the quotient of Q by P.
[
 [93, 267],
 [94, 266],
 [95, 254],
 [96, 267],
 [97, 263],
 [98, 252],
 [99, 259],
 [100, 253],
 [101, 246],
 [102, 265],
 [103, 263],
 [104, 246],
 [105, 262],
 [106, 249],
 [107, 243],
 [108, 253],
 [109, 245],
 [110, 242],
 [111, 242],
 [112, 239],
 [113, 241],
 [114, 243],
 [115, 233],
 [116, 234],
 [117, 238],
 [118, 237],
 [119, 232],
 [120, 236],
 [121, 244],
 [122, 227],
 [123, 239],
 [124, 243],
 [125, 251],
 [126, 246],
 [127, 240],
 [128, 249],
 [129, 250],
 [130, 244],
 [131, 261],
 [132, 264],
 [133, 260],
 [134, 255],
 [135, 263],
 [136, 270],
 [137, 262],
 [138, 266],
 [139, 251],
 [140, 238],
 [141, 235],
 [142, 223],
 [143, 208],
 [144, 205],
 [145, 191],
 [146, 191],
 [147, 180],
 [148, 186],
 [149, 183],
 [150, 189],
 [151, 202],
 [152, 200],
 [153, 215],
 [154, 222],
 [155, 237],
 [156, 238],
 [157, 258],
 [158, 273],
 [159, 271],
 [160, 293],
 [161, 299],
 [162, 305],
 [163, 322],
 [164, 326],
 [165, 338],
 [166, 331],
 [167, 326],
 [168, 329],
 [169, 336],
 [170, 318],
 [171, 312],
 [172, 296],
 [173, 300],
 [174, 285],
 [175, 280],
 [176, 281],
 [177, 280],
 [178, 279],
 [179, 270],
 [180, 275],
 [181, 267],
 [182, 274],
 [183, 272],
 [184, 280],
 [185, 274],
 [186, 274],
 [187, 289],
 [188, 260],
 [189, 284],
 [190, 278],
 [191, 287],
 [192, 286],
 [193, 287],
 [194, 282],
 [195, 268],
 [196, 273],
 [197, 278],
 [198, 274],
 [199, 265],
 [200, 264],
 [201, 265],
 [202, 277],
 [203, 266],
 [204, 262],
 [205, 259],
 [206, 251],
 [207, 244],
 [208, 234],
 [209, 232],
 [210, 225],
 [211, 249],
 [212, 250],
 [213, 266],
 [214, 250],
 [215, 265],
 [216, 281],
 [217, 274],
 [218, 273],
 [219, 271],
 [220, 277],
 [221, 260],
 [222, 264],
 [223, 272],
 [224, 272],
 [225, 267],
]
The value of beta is 44.0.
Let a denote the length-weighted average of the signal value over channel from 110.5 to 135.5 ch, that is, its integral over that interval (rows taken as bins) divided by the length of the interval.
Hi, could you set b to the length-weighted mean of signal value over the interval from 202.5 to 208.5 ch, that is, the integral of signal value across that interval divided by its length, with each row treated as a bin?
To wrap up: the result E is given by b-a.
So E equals 8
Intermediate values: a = 244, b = 253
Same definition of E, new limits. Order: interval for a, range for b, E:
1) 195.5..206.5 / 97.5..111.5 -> -15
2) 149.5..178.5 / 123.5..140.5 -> -27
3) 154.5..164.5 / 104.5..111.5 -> -34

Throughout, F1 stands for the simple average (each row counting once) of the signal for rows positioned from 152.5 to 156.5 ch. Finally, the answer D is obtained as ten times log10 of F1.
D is 23.6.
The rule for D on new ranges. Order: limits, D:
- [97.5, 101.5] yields 24.0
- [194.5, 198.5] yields 24.4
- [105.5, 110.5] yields 23.9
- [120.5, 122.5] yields 23.7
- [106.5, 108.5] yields 23.9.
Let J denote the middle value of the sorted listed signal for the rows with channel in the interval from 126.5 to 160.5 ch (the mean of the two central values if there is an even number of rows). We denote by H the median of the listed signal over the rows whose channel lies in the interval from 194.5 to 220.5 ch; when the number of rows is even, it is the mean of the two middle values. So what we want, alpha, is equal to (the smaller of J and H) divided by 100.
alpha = 2.39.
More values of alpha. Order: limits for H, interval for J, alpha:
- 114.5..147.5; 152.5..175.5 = 2.40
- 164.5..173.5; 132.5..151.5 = 2.23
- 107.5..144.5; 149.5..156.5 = 2.15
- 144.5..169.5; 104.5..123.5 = 2.41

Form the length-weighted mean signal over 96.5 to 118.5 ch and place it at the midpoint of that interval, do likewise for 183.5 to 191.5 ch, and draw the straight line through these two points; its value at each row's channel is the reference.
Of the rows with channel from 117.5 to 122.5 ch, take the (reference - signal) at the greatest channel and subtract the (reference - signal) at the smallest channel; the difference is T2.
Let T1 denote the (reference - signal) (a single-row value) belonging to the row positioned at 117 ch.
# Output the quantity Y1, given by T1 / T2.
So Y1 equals 1.2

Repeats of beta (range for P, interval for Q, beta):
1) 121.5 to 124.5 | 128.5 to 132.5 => 46.5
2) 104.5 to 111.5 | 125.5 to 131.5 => 45.4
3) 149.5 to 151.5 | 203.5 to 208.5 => 47.0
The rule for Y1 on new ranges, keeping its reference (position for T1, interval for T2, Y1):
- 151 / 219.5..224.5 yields 9.5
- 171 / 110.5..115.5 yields -3.8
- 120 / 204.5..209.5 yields 0.6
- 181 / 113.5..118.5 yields 1.2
